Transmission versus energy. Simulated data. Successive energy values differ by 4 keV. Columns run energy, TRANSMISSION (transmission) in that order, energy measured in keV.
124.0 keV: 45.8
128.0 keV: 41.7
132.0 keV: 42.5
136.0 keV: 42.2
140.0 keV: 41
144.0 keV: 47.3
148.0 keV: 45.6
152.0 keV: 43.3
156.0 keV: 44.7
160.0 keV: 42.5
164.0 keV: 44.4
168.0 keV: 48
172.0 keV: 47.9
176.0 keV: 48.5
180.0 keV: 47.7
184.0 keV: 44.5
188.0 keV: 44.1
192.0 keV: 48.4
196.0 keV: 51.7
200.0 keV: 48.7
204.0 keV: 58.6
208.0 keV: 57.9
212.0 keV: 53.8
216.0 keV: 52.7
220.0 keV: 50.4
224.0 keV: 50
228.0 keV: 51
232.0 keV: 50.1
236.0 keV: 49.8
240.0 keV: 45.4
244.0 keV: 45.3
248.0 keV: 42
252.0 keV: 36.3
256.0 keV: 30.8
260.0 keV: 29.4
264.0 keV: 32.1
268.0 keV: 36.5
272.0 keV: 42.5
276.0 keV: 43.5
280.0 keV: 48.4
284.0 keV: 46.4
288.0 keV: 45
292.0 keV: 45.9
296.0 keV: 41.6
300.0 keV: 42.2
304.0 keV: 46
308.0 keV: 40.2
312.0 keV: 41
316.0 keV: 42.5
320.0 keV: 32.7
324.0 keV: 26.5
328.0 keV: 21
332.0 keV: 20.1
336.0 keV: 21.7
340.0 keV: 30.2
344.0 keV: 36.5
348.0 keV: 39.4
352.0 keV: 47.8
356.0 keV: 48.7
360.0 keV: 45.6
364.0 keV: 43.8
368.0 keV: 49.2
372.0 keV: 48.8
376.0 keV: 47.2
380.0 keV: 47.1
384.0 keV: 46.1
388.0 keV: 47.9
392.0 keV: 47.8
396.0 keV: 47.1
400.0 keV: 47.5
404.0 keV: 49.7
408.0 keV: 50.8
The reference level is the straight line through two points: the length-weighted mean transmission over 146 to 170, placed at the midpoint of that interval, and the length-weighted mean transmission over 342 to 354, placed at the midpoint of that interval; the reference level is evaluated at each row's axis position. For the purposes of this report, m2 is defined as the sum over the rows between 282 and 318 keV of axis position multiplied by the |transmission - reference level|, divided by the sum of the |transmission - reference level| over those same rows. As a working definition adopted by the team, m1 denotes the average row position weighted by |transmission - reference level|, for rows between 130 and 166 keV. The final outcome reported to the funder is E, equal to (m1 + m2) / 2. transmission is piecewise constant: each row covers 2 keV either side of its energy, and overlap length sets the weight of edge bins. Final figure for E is 219.4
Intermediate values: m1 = 143.0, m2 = 295.9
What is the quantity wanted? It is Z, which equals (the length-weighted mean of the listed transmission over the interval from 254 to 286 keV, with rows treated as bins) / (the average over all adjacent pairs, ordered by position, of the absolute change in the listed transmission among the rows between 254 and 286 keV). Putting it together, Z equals 12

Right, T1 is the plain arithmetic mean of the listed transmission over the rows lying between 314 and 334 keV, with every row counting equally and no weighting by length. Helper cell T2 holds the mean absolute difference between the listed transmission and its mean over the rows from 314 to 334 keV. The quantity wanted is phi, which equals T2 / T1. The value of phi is 0.253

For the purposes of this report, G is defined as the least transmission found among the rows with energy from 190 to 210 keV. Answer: 48.4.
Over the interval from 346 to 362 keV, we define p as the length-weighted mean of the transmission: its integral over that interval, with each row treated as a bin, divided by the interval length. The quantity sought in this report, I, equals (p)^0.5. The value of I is 6.74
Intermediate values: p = 45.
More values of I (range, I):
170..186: 6.87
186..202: 6.94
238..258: 6.32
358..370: 6.80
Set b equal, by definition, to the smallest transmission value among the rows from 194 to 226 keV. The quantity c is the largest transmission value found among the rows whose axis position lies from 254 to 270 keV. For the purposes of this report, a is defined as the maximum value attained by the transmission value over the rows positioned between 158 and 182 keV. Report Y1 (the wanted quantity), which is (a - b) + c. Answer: 36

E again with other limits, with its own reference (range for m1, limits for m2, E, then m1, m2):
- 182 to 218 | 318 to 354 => 269.2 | 205.7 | 332.7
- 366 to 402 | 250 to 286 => 323.7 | 383.7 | 263.7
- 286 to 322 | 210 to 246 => 265.8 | 307.3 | 224.3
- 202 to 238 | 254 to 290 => 241.6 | 216.9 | 266.2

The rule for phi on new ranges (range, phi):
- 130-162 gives 0.038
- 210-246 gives 0.040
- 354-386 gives 0.030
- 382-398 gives 0.013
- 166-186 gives 0.024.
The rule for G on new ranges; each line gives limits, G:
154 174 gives 42.5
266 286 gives 36.5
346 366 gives 39.4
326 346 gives 20.1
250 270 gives 29.4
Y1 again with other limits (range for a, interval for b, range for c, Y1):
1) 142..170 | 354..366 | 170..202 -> 56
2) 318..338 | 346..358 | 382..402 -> 41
